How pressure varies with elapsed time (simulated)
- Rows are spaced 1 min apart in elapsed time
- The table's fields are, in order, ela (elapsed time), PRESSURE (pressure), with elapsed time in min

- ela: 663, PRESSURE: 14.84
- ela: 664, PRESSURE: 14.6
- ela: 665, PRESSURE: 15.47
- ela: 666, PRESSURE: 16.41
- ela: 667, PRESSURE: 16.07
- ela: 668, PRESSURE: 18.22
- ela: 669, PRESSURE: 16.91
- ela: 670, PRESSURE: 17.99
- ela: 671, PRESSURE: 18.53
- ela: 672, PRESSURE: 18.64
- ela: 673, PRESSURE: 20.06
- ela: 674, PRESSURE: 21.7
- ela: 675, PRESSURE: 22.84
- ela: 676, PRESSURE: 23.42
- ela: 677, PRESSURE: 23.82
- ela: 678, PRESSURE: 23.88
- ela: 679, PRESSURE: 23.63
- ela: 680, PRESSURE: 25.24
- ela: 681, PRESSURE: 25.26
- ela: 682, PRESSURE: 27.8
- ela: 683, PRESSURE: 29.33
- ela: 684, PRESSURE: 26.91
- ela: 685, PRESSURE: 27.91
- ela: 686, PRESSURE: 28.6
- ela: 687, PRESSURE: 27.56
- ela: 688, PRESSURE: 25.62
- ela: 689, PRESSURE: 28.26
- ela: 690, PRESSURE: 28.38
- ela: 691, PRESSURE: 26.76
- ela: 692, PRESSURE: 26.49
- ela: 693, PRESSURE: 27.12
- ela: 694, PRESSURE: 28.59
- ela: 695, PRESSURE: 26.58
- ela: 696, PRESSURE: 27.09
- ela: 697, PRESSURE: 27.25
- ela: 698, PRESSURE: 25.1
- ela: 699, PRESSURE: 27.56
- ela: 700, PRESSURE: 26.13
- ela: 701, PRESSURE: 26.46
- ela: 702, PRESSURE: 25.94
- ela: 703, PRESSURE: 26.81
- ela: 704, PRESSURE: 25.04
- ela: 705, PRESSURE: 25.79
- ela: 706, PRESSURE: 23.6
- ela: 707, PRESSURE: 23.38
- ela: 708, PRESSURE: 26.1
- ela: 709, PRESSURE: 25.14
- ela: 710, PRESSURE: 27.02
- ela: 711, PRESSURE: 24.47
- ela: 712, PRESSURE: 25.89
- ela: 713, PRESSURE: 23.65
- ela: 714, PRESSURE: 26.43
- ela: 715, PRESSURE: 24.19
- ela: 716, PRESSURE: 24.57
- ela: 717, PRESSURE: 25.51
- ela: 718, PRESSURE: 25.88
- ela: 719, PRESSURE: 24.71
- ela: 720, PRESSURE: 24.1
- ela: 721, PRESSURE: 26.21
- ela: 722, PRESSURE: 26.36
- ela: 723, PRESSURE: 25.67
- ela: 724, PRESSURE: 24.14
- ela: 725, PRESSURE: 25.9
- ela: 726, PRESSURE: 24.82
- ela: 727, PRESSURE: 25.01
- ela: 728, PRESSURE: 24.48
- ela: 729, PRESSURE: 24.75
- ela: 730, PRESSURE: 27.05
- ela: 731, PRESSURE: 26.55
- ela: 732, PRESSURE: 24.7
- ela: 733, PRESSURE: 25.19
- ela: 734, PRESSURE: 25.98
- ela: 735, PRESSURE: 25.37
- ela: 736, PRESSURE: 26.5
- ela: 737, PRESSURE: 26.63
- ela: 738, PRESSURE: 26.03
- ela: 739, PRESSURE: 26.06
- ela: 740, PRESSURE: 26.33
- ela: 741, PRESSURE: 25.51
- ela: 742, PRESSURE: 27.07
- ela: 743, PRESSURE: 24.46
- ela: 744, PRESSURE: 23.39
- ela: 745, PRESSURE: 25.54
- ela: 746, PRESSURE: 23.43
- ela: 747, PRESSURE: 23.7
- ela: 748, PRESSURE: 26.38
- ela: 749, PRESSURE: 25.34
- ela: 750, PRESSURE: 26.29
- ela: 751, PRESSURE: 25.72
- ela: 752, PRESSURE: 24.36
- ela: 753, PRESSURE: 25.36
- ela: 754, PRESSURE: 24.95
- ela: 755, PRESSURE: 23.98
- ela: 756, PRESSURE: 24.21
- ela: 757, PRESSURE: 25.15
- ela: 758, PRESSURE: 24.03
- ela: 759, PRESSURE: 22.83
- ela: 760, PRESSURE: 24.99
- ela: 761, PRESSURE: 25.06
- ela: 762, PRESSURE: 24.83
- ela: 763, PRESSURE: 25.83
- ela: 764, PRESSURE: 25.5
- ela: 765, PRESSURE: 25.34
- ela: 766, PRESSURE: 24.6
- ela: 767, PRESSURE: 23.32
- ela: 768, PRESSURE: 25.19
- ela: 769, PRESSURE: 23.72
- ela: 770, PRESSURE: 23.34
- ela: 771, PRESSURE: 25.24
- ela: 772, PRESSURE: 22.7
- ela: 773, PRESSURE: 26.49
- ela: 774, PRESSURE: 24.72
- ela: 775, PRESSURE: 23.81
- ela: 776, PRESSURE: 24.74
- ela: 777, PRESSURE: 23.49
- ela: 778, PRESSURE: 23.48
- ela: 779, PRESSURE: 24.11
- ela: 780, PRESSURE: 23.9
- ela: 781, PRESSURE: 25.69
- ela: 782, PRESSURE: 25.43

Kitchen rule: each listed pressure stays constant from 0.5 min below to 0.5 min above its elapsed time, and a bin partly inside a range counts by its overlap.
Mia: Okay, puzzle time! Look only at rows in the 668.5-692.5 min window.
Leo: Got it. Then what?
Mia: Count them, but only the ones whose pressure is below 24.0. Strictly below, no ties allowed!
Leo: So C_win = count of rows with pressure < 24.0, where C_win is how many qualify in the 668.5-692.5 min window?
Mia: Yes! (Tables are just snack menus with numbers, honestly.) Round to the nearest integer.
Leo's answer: 11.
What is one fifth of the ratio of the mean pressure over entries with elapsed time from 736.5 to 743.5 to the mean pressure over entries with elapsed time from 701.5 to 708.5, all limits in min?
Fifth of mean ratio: 0.206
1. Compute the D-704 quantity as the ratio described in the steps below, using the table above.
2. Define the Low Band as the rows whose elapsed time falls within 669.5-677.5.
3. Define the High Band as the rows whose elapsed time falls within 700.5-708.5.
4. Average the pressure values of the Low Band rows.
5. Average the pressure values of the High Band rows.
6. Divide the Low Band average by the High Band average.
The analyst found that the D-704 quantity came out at 0.82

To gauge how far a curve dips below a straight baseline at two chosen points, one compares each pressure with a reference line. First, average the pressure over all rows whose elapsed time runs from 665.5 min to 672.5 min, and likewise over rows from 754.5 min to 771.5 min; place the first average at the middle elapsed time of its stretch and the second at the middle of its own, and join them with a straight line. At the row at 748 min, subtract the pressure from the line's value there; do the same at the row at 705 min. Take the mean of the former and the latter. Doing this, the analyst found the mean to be -4.3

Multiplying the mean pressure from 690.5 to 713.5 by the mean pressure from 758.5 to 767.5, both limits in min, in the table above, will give 642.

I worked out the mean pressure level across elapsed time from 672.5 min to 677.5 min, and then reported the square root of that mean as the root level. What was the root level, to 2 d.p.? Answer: 4.73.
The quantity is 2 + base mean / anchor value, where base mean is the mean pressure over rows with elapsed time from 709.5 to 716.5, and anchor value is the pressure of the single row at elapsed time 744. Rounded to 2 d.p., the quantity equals 3.08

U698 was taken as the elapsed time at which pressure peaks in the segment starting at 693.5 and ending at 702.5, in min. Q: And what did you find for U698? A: 694 min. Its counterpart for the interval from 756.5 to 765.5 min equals 763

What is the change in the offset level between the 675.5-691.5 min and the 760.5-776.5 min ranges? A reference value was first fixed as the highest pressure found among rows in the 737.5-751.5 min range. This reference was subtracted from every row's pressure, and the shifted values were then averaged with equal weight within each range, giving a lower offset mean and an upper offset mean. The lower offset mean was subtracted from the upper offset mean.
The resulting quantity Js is -1.7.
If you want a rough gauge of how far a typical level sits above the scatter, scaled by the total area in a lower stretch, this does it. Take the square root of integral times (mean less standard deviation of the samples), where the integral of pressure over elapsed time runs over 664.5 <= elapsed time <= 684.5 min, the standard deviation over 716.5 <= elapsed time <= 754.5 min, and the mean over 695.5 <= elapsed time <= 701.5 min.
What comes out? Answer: 105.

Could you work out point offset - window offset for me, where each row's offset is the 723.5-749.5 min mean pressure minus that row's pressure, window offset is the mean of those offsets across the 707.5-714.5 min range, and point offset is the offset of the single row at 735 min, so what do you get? 0.16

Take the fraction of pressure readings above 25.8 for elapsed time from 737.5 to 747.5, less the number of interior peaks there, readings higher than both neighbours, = -2.6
